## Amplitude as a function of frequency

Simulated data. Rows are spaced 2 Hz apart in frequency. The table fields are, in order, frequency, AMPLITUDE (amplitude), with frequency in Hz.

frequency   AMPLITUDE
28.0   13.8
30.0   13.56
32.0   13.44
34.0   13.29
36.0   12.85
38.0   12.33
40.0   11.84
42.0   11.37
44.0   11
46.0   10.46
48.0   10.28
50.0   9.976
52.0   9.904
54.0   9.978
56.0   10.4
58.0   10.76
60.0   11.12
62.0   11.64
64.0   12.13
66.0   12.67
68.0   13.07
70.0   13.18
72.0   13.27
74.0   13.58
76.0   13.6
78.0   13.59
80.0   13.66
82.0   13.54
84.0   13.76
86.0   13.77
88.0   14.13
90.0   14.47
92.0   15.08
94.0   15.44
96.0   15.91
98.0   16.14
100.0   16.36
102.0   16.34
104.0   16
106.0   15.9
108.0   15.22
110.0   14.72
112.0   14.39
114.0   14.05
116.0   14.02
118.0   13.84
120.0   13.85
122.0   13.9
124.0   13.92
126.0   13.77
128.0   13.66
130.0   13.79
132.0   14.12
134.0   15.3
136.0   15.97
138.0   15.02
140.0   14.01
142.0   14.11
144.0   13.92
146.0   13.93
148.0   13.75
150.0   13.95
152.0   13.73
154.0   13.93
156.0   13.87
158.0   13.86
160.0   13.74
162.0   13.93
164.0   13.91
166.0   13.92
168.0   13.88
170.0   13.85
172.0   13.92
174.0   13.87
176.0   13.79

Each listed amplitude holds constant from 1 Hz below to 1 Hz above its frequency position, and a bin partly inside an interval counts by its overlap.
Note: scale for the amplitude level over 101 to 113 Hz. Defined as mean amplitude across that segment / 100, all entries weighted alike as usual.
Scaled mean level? 0.154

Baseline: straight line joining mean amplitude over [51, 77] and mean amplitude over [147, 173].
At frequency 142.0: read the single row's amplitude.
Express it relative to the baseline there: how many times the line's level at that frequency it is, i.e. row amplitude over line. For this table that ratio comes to 1.04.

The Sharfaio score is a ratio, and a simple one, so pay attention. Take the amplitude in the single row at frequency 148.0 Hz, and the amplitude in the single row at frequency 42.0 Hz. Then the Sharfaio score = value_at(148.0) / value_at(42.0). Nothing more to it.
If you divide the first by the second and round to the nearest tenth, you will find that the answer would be 1.2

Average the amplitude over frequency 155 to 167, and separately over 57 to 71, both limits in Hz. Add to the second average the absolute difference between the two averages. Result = 13.9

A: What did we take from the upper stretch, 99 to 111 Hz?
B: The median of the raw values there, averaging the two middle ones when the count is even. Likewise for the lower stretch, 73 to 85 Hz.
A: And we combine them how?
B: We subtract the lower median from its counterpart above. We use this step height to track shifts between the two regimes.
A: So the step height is 2.4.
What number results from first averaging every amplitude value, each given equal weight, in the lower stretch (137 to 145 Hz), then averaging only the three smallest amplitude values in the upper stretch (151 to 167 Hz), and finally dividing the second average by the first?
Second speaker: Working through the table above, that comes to 0.97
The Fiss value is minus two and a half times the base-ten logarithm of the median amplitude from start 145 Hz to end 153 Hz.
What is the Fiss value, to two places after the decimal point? -2.85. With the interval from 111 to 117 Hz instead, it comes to -2.87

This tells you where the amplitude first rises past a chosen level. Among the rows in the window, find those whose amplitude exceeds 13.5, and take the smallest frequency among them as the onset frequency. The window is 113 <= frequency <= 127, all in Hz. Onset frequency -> 114.0 Hz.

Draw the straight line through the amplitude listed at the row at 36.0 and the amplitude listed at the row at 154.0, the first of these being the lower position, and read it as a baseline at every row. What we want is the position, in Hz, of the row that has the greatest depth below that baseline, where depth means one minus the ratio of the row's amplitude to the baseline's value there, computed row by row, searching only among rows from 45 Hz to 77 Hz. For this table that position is 52.0 Hz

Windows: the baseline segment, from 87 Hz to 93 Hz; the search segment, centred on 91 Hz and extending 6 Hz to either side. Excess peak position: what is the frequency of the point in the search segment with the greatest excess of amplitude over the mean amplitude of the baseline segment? 96.0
